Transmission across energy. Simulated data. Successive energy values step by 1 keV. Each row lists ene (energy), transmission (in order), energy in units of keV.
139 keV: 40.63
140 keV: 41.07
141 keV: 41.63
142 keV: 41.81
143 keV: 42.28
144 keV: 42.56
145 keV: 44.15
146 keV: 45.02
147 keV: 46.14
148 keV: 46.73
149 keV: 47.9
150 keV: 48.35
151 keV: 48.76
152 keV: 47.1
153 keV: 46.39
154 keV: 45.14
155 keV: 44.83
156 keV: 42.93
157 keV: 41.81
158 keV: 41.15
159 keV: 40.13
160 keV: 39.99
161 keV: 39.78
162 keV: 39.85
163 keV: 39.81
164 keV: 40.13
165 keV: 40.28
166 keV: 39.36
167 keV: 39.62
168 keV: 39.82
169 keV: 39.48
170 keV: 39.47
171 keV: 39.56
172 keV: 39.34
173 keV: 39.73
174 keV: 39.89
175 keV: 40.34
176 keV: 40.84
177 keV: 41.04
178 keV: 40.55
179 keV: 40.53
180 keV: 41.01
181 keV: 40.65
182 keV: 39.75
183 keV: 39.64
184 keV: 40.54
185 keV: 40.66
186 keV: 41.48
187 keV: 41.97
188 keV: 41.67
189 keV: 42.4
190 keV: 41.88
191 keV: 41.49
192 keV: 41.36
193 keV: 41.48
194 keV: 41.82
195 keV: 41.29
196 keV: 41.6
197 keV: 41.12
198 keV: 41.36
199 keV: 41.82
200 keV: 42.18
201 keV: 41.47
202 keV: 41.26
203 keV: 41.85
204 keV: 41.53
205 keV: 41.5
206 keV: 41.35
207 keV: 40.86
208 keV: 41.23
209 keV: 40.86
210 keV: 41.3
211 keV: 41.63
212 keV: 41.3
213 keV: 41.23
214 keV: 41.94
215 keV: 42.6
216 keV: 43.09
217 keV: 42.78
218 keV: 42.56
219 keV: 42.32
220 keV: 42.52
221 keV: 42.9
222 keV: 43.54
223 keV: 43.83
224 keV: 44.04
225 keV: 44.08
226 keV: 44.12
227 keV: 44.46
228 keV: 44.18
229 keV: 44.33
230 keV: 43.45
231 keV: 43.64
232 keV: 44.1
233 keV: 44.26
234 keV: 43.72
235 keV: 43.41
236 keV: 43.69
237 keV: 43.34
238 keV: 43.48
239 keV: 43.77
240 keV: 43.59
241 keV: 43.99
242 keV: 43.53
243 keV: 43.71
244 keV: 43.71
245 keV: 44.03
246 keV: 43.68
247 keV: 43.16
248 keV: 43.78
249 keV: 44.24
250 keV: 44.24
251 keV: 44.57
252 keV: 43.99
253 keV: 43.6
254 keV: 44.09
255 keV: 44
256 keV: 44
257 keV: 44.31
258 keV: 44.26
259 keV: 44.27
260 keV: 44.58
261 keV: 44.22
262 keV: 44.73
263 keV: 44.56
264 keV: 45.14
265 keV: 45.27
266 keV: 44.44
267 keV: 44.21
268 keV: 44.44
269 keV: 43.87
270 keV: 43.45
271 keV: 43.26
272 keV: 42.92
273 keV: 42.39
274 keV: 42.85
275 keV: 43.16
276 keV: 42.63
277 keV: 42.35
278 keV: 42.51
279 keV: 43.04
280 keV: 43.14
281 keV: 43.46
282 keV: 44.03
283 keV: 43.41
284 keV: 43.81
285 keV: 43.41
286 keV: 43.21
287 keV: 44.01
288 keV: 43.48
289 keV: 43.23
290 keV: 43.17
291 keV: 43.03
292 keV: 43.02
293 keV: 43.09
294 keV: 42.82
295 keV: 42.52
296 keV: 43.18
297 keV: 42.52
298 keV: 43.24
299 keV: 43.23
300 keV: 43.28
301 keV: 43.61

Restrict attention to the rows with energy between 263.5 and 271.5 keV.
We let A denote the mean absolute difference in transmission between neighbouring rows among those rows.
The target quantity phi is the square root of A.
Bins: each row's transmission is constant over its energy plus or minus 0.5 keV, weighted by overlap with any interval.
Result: 0.609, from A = 0.371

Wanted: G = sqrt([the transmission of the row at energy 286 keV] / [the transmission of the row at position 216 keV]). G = 1.00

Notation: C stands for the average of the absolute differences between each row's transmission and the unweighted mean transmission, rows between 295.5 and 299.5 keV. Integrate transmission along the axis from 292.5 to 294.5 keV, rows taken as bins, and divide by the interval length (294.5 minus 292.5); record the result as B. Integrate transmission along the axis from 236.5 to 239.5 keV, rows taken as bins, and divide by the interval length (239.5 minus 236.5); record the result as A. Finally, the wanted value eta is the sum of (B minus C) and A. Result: 86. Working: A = 43.5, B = 43.0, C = 0.261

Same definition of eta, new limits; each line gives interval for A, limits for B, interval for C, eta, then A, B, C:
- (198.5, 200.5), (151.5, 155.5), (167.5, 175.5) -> 88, 42.0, 45.9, 0.241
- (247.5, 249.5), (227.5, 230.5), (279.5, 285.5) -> 88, 44.0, 44.0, 0.251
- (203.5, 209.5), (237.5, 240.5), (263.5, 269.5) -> 84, 41.2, 43.6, 0.429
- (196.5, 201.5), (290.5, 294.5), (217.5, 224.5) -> 84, 41.6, 43.0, 0.602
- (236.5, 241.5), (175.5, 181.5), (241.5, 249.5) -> 84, 43.6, 40.8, 0.215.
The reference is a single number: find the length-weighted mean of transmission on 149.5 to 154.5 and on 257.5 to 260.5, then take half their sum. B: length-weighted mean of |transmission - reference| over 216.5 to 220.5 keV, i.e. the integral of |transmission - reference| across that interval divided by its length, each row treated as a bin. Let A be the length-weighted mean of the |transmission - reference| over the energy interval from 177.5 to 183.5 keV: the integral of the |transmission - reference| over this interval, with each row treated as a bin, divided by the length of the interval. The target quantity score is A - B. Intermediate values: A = 5.4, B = 3.2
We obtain 2.2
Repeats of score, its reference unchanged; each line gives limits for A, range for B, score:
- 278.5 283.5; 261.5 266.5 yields 1.4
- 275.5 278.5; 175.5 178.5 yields -1.7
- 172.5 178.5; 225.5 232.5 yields 3.6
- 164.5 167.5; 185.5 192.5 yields 2.0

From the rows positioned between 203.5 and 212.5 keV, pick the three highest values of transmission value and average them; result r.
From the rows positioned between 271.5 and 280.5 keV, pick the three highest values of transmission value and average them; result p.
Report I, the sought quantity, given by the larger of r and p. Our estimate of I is 43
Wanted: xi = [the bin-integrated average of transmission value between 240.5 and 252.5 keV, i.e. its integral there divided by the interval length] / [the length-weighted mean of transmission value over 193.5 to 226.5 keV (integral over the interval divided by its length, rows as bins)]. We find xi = 1.04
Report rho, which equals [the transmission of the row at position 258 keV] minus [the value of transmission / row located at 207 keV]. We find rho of 3.4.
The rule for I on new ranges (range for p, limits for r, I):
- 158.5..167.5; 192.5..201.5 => 42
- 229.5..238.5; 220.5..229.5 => 44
